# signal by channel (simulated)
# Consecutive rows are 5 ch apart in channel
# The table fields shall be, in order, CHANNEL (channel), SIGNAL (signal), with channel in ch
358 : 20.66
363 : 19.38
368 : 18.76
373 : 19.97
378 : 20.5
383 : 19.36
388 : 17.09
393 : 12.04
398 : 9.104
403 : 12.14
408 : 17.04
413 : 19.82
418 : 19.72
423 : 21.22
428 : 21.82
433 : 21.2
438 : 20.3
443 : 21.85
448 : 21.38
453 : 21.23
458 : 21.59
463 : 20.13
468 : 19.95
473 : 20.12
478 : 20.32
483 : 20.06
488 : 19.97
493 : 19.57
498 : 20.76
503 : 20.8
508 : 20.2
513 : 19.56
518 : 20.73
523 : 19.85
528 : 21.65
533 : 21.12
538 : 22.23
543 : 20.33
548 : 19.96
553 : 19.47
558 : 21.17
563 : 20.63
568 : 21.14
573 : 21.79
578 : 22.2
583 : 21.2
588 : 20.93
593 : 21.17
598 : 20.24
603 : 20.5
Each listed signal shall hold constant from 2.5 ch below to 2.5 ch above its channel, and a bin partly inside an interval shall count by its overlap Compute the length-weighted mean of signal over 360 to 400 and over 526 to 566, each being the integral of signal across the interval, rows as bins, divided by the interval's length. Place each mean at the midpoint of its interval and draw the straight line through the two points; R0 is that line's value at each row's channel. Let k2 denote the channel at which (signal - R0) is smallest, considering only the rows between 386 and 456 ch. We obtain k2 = 398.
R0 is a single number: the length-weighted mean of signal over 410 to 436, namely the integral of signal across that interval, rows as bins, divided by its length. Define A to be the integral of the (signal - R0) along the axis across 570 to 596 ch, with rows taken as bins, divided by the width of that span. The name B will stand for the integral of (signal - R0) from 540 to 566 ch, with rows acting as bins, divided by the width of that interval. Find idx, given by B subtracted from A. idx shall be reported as 1.1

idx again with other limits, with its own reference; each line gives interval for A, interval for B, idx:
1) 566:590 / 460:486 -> 1.3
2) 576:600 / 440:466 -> 0.0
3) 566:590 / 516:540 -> 0.4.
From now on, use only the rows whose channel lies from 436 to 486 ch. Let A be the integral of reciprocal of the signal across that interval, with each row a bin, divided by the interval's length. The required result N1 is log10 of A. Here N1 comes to -1.315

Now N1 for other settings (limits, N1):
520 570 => -1.316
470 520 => -1.305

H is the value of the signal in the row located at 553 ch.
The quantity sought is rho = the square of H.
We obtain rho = 379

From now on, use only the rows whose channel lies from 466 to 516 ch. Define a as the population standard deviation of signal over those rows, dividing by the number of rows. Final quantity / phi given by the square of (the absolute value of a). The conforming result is 0.2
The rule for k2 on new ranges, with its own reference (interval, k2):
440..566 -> 553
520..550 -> 548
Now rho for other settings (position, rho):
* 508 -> 408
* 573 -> 475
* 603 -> 420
